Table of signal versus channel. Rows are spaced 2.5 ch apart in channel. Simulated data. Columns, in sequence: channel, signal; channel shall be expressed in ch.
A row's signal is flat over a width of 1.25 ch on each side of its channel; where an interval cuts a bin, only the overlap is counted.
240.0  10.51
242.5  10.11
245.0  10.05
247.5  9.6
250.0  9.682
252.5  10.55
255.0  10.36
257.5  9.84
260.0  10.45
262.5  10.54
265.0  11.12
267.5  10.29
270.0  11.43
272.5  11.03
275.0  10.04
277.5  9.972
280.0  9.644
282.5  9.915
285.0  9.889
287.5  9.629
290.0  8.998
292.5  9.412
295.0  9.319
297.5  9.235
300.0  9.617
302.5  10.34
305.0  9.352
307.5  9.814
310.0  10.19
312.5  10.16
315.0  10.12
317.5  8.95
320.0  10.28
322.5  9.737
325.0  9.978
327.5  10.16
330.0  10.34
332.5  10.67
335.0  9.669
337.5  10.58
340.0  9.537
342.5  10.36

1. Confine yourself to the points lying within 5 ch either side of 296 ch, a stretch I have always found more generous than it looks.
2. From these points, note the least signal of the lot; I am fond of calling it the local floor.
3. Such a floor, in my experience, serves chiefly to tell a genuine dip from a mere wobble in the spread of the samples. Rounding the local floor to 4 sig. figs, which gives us 9.235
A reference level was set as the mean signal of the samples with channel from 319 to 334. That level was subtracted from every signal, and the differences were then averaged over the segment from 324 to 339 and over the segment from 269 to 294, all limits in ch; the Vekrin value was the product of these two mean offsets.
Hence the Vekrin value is -0.01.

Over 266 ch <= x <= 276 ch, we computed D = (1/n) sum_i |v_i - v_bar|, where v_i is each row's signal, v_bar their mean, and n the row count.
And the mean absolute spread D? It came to 0.53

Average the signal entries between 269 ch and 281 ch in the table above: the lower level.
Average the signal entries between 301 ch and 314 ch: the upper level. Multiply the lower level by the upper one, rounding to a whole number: 104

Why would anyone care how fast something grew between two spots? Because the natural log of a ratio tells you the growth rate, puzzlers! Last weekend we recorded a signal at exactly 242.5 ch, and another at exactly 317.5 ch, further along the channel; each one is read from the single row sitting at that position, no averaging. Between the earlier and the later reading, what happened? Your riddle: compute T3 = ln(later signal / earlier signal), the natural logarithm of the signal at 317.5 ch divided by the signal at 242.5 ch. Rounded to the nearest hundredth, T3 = -0.12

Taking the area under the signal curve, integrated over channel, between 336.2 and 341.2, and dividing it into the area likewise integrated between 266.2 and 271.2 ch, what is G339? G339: 1.1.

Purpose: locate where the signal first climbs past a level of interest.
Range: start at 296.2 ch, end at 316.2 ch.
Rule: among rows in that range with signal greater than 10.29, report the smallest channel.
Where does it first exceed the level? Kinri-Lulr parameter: 302.5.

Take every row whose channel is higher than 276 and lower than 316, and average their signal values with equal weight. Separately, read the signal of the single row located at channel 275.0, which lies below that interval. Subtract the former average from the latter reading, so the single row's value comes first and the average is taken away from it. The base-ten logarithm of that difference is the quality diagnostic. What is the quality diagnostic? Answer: -0.50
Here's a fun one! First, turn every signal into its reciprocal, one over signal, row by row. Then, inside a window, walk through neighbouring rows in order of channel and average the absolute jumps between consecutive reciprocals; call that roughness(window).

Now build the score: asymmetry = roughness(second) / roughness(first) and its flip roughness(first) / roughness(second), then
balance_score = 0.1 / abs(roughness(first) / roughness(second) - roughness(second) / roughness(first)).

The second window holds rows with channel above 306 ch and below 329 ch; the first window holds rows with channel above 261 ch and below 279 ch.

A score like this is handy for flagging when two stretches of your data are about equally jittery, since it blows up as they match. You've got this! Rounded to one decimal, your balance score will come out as 0.5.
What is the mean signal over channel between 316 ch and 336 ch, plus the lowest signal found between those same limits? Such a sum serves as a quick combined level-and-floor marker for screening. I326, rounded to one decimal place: 18.9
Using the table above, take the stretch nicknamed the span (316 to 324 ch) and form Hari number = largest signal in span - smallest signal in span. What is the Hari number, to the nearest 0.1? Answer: 1.3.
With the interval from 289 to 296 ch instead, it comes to 0.4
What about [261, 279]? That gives 1.5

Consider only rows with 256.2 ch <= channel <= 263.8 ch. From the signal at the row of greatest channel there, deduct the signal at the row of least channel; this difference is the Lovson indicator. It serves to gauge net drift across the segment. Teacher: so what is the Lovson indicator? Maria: 0.7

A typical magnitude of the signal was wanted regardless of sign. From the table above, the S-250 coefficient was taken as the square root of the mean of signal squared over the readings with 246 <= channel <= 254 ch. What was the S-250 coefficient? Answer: 10.0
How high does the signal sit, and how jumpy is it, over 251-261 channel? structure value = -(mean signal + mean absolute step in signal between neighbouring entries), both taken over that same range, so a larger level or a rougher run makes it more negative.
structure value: -10.7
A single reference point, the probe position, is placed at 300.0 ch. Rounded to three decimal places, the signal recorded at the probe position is 9.617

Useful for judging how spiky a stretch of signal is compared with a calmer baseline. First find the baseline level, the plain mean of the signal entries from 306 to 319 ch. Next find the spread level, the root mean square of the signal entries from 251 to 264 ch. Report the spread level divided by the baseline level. 1.05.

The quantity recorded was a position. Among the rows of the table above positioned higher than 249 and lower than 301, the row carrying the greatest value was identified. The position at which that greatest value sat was 270.0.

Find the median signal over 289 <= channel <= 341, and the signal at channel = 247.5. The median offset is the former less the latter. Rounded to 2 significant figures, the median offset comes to 0.21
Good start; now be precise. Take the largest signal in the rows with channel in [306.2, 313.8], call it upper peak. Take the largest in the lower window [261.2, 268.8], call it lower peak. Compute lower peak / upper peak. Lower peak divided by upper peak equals 1.09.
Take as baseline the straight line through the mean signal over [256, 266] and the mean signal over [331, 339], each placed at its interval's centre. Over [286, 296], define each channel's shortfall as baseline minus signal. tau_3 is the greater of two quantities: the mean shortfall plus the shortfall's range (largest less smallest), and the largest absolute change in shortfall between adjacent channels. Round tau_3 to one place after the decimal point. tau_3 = 1.7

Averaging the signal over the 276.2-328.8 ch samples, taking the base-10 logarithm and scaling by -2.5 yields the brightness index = -2.47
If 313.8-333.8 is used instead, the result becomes -2.50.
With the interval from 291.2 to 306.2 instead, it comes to -2.45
